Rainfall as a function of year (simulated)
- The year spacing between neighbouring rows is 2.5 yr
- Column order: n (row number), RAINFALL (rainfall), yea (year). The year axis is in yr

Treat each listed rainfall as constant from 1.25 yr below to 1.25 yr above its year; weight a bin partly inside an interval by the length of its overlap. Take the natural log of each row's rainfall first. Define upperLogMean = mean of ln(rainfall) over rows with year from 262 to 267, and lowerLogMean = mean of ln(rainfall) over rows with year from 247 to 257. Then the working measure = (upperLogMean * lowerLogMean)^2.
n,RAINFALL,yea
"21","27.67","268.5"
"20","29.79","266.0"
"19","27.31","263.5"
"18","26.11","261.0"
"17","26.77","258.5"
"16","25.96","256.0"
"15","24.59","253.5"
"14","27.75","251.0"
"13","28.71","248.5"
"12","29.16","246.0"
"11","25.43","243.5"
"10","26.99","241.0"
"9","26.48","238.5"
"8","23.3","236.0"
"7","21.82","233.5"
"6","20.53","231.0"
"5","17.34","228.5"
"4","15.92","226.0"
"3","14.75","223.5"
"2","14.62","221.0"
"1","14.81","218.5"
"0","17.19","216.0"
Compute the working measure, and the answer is 121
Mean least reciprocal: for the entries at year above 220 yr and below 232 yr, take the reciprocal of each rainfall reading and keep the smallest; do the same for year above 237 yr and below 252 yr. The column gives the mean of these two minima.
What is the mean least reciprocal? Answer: 0.042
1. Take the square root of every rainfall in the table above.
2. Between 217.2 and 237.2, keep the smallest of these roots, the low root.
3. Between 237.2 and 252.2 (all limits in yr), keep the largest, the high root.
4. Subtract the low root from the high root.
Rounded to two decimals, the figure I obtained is 1.58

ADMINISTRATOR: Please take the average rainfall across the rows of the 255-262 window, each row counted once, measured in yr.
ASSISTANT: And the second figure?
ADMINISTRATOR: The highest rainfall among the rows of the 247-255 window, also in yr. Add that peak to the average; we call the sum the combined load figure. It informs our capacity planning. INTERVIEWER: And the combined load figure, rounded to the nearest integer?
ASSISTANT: 55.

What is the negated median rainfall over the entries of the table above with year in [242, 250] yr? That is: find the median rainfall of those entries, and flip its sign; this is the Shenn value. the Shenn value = -28.7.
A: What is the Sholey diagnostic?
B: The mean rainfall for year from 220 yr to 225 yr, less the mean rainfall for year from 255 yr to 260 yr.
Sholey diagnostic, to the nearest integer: -12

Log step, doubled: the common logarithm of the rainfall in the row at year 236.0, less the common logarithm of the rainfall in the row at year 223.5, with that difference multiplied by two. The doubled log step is 0.40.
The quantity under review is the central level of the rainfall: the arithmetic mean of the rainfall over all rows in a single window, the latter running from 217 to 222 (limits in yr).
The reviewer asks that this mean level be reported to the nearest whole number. 15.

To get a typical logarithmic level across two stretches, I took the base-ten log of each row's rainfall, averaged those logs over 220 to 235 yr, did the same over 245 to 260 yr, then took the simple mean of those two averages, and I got 1.34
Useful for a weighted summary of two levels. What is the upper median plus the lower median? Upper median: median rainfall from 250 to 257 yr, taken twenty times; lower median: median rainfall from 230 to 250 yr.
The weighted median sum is 545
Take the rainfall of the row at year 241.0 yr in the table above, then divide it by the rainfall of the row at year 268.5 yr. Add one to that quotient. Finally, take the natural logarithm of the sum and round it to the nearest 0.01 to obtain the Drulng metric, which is 0.68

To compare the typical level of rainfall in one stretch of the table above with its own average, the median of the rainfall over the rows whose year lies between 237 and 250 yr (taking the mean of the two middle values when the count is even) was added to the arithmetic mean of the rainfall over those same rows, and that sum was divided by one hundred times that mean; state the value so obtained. 0.0199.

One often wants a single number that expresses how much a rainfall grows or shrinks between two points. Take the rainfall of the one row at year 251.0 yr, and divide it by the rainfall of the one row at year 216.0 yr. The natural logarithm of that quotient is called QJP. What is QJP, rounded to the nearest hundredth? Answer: 0.48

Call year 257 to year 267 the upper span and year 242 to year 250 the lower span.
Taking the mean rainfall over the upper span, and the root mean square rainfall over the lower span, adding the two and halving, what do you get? 28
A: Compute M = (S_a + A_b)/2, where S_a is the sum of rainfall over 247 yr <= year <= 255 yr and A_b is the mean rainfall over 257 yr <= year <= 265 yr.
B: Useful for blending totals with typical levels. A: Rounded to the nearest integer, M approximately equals 54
